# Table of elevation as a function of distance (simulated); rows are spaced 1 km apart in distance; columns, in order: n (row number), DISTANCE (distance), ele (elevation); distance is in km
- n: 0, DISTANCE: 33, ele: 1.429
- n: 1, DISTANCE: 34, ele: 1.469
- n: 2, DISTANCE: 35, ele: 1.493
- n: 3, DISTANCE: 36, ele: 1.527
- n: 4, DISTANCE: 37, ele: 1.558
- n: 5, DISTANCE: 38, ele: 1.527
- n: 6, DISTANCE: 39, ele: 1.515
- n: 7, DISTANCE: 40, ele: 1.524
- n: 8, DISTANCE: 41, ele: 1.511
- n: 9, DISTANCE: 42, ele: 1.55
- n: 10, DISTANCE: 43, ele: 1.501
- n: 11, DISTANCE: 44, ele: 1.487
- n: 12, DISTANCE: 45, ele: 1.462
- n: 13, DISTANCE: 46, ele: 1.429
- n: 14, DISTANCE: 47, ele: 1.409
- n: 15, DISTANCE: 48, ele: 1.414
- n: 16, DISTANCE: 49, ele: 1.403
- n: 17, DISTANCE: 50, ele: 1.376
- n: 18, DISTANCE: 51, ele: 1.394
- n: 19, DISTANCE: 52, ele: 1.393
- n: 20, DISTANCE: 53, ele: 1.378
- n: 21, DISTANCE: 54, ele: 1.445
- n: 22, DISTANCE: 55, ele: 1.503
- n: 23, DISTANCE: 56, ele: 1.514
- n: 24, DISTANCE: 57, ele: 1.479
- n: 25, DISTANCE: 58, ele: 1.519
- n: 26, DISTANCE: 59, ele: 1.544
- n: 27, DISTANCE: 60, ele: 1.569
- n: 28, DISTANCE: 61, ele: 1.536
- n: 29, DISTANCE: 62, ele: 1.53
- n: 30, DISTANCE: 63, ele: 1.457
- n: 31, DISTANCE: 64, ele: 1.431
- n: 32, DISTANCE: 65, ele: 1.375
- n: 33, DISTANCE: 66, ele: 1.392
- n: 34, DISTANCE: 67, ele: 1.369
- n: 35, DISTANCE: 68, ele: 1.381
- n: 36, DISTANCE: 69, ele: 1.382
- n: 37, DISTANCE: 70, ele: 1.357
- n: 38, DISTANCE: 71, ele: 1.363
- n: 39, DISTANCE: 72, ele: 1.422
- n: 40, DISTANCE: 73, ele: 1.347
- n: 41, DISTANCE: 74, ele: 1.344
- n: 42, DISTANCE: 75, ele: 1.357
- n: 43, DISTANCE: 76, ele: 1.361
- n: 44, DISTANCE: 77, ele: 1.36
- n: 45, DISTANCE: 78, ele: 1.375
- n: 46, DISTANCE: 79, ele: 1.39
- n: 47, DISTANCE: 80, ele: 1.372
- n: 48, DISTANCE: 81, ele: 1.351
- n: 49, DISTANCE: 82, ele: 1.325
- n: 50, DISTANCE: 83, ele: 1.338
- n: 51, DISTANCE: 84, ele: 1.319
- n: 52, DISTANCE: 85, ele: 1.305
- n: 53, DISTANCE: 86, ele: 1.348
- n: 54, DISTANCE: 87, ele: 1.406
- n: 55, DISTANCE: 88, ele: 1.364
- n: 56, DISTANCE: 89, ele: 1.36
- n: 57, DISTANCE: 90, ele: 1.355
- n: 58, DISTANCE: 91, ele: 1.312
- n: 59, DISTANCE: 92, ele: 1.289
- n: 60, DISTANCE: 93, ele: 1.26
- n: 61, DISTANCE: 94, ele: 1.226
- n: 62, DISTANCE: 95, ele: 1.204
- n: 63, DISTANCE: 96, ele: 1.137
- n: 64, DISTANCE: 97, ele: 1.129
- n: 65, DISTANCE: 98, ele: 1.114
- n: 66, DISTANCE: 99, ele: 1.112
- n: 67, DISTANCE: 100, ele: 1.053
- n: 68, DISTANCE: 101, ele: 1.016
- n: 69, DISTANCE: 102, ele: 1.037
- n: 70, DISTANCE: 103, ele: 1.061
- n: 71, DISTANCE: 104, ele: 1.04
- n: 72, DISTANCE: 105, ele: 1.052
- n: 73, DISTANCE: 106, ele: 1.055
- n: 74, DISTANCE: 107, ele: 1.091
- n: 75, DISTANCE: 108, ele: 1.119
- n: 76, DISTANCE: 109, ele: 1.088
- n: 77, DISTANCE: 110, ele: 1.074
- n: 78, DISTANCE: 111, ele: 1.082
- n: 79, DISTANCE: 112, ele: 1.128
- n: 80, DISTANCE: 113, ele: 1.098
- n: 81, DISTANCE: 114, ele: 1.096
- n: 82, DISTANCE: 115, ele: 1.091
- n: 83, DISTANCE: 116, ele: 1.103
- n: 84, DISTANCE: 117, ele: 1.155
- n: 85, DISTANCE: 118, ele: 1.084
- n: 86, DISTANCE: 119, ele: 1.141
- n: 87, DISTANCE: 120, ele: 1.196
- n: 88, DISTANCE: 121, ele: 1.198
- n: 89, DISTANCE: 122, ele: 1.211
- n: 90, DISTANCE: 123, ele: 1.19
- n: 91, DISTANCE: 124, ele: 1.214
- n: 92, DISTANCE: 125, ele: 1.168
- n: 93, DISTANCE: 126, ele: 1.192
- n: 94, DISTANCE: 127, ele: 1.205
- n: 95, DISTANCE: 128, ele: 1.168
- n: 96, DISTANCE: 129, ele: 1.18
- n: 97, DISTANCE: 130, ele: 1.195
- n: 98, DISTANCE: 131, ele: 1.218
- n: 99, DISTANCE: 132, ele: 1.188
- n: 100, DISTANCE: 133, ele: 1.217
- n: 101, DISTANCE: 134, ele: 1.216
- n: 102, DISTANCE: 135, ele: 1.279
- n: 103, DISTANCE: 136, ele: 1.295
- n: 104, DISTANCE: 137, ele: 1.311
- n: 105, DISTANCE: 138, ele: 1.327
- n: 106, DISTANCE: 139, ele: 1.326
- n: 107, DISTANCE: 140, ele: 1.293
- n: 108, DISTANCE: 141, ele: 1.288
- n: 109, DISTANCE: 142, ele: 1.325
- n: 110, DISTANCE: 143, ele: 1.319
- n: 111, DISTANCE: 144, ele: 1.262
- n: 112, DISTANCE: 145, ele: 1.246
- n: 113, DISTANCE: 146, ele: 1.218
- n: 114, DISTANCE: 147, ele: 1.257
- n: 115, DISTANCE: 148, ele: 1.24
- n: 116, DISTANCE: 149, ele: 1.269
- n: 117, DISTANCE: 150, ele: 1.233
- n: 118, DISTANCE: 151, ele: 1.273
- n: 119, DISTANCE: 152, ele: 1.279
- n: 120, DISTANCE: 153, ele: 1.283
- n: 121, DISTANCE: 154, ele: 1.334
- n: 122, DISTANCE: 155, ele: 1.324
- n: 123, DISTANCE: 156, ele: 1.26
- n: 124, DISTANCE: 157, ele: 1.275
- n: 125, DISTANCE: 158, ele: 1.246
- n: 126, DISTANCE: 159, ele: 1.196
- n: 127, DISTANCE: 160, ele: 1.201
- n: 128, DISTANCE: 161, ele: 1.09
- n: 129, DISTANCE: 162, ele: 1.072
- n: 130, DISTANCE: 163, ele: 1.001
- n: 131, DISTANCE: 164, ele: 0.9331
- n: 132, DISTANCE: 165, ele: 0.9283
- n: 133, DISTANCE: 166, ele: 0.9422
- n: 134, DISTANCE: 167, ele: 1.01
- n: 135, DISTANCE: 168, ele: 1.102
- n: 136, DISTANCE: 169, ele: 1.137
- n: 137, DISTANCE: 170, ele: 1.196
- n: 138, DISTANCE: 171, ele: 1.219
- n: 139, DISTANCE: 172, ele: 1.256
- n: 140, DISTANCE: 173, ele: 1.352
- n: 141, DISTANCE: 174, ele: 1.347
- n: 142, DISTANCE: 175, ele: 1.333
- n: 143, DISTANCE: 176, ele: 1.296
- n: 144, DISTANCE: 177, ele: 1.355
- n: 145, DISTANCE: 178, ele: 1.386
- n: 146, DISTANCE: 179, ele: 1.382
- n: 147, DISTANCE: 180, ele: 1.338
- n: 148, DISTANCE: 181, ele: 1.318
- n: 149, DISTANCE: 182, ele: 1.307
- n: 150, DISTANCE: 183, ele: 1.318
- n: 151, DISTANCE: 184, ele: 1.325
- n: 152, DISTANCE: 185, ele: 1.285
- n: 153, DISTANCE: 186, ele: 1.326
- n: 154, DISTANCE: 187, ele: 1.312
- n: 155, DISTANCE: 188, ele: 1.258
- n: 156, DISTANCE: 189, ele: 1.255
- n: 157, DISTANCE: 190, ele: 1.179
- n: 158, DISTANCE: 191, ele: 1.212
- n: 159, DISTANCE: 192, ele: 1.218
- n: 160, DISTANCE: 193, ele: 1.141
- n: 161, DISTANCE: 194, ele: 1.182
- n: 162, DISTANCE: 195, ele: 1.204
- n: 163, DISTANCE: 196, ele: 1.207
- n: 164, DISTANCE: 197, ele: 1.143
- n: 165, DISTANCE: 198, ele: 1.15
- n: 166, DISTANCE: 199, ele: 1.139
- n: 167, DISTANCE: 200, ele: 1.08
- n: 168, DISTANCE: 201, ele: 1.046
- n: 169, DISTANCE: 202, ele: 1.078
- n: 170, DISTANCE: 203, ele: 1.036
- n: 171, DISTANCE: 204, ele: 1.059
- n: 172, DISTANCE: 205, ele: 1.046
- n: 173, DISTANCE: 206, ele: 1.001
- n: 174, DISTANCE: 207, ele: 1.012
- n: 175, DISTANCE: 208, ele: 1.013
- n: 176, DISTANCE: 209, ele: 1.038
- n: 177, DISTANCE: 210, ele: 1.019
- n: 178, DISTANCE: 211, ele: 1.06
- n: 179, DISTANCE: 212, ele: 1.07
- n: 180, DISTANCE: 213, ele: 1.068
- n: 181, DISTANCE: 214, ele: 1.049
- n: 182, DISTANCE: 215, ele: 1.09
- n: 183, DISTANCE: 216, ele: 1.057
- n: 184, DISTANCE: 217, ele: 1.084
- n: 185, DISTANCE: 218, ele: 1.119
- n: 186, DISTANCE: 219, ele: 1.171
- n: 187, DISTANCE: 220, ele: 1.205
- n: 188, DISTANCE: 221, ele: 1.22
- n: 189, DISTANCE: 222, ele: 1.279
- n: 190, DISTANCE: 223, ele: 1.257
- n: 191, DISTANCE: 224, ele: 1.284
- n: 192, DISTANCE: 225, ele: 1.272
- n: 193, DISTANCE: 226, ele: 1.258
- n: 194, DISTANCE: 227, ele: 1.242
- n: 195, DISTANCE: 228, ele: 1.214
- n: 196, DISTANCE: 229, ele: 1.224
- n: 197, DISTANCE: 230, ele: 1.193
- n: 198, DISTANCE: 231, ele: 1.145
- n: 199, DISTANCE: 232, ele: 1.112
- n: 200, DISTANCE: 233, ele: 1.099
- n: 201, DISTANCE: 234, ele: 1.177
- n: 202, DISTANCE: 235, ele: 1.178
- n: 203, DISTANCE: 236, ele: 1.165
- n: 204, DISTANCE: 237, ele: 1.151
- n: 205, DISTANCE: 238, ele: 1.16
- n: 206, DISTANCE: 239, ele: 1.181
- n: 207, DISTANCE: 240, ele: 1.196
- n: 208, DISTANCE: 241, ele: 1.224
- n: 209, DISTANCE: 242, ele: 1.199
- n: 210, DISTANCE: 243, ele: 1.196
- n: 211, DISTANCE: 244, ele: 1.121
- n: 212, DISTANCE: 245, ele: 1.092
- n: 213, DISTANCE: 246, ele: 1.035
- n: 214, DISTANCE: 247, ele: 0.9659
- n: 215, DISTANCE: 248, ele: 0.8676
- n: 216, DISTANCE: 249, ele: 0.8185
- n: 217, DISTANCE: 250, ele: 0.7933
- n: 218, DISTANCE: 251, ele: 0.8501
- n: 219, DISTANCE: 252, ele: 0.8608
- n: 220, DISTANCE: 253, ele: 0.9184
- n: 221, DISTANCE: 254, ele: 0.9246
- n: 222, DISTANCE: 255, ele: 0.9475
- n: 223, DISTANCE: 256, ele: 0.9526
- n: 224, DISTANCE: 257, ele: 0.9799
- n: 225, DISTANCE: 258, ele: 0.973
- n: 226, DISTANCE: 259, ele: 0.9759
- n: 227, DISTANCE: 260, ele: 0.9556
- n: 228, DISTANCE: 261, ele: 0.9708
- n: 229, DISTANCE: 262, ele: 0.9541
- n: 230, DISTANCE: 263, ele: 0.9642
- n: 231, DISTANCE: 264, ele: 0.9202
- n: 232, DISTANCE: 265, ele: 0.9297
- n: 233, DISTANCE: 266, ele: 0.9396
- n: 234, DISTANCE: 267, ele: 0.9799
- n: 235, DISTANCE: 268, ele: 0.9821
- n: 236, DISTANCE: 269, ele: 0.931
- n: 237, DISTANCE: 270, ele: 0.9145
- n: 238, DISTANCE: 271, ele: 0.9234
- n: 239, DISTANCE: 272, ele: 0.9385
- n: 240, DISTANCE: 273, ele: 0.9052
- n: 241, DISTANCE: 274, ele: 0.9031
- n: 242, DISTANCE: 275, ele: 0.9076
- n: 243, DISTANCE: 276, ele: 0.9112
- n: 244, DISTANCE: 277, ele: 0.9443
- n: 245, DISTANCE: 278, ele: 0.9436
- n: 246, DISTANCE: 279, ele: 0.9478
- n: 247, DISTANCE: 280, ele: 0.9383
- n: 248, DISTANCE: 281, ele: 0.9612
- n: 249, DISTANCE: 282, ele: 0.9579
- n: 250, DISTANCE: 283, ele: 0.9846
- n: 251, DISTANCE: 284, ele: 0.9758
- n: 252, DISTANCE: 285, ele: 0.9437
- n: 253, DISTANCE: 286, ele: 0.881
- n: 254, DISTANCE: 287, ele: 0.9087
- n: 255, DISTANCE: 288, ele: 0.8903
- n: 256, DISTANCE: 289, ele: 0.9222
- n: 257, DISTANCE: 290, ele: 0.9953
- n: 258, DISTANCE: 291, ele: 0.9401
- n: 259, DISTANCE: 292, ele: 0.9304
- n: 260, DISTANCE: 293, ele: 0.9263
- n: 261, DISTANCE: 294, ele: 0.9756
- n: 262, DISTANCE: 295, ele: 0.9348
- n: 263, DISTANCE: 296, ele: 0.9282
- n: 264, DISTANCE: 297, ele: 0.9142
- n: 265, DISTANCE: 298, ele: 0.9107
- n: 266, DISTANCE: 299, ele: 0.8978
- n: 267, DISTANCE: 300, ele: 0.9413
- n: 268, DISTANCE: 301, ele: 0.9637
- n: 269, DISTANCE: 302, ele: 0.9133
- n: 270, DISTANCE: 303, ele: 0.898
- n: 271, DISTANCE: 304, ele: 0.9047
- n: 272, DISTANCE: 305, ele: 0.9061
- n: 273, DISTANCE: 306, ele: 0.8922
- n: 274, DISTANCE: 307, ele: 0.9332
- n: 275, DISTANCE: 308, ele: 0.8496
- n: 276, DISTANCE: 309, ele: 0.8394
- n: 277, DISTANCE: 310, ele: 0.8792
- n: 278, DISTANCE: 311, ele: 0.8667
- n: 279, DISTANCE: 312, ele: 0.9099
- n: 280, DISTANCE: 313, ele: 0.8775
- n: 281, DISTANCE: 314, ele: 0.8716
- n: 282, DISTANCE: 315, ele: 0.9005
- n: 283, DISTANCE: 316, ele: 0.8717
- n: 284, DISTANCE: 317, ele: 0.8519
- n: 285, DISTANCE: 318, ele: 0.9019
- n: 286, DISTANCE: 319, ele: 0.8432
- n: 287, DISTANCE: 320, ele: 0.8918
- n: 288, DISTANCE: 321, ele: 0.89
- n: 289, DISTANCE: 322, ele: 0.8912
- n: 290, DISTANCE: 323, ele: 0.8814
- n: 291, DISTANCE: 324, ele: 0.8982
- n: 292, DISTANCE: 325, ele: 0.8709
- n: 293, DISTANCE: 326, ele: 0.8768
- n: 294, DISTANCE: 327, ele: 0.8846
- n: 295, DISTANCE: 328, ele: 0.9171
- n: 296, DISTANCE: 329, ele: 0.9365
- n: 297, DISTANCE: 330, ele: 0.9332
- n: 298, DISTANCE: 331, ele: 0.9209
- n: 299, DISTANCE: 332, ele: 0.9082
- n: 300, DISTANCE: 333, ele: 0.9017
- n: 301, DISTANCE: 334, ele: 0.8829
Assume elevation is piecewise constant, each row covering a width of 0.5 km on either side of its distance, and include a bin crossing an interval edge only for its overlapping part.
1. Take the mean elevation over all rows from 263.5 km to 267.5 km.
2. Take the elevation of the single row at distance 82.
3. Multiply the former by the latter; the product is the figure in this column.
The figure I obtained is 1.2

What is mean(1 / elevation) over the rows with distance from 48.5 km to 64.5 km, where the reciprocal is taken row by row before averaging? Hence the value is 0.68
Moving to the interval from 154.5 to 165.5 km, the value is 0.89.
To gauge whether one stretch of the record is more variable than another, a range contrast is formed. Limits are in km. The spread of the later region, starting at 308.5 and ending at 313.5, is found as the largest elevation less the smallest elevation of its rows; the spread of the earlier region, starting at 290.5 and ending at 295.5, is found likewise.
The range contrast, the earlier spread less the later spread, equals -0.02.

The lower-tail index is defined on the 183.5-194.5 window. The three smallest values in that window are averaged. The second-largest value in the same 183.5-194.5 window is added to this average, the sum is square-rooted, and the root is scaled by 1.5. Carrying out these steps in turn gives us 2.37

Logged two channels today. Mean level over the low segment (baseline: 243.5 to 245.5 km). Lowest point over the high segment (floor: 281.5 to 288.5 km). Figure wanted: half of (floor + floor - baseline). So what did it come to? 0.33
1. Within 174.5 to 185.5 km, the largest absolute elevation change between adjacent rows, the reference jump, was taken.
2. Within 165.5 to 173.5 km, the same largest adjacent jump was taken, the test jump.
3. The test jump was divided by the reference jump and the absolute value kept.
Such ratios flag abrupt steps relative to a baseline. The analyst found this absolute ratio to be 1.6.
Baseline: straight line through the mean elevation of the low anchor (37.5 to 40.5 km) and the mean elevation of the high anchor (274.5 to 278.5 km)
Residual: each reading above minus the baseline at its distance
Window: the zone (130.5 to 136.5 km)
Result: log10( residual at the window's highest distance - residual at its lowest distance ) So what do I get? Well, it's -1.05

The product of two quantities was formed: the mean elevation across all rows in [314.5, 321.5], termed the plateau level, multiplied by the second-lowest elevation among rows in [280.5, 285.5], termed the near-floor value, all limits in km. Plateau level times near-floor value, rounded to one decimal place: 0.8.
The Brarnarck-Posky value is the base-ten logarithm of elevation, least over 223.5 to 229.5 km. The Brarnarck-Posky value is 0.08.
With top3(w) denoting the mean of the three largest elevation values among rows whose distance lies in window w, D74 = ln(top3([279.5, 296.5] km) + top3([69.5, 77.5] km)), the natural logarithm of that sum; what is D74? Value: 0.862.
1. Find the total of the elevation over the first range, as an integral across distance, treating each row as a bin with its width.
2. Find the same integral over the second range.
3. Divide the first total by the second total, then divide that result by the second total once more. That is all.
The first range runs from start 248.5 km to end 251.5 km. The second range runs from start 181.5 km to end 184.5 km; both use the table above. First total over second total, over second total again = 0.16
